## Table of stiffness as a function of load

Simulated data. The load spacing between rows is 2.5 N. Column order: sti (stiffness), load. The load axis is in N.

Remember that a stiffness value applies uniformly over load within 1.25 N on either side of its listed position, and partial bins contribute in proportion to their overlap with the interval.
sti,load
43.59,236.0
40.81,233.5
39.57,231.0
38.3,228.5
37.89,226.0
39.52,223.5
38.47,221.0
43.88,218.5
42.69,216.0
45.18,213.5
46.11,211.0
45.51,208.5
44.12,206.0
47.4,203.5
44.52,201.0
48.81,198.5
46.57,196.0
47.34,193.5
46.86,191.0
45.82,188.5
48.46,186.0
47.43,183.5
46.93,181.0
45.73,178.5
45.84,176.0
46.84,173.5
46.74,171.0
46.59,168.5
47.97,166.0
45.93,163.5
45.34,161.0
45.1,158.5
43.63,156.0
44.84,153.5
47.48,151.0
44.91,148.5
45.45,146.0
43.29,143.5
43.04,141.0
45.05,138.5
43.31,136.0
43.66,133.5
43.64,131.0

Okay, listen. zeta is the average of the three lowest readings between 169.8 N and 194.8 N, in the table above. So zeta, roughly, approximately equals 45.8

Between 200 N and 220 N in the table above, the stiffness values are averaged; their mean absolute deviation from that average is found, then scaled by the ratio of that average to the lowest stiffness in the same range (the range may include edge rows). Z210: 1.2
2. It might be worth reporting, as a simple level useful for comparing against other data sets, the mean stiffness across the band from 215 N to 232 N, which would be 40.0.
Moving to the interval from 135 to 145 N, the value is 43.7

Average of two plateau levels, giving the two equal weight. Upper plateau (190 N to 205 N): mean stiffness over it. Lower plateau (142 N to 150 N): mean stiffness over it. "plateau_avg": 45.7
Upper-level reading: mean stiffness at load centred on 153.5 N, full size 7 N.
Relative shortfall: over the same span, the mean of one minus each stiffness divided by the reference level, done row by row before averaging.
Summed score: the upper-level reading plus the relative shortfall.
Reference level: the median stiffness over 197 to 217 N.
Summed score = 45.3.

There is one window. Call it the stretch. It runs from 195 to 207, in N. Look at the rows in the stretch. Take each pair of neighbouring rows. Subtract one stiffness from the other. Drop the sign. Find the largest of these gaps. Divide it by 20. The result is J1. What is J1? 0.21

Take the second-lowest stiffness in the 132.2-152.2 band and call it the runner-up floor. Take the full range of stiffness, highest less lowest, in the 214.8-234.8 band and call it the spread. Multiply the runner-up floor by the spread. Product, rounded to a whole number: 259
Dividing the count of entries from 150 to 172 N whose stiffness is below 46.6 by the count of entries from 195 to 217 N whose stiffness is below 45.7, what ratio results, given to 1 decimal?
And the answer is 1.2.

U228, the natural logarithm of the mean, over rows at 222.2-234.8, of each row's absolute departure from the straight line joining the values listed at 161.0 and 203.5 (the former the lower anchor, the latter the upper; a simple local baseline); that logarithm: 2.24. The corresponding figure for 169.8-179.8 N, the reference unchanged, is -0.47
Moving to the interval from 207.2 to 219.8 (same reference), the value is 1.17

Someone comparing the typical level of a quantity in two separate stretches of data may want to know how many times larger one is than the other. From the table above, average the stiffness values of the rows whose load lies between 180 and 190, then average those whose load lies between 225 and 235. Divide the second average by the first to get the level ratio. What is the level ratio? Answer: 0.83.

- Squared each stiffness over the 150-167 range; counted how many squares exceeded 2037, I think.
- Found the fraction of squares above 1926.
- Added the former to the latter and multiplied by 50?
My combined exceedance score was 243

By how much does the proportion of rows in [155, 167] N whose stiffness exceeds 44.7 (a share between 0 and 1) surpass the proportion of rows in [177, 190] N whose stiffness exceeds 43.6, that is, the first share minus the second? -0.20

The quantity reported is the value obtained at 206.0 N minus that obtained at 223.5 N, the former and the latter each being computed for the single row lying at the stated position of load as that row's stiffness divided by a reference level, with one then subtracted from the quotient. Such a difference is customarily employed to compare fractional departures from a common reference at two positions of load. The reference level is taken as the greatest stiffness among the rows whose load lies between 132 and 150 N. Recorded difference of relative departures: 0.10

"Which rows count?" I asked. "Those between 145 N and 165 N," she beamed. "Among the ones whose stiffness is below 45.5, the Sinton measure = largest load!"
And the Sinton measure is 161.0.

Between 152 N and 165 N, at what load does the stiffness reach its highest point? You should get 163.5 N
